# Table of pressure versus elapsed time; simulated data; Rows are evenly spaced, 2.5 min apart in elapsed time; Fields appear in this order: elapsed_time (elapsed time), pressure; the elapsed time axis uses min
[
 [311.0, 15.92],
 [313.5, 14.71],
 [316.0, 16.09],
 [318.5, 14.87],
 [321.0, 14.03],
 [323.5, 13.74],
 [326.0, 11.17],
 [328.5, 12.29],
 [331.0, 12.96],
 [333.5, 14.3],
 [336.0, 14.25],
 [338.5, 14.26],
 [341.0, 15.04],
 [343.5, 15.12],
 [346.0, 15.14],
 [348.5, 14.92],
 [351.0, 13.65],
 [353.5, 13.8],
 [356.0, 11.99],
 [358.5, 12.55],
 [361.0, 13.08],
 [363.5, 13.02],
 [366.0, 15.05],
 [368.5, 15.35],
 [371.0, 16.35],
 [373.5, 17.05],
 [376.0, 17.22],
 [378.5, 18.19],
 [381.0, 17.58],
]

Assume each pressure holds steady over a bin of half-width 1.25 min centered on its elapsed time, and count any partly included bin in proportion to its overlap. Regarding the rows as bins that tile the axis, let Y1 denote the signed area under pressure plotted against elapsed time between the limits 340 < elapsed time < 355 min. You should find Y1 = 218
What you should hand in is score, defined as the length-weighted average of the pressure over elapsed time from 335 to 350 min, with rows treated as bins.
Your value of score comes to 14.8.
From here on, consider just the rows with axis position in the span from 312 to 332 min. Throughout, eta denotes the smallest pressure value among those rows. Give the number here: 11.17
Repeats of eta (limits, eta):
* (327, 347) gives 12.29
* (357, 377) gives 12.55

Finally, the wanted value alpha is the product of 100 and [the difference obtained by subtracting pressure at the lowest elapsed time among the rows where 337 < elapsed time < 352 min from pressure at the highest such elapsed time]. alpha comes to -61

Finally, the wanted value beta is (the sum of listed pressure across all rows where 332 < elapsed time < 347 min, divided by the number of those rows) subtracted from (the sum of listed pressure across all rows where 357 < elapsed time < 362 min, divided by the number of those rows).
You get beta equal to -1.9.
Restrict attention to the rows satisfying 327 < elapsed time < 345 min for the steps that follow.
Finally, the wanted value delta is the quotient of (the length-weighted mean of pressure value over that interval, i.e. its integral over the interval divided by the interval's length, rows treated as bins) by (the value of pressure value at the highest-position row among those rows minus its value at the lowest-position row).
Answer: 4.9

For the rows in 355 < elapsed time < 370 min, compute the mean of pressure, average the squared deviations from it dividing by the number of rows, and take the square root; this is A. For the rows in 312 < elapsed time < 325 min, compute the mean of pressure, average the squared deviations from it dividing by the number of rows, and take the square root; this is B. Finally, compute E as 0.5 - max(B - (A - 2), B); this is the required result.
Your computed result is -1.1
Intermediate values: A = 1.25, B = 0.8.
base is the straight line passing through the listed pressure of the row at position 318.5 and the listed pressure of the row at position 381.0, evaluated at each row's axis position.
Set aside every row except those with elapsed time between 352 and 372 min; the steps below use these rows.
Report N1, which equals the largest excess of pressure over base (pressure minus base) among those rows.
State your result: -0.80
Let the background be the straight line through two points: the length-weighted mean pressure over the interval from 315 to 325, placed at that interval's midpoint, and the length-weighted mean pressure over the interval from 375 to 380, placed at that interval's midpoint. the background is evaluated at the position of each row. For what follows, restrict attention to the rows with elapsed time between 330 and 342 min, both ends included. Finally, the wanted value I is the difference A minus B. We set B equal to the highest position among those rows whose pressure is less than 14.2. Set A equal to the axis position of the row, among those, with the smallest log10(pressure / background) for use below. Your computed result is 0.0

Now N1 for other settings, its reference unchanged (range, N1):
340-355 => -0.81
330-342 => -0.81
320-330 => -0.95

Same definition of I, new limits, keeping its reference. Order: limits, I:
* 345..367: -7.5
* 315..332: -5.0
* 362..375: 0.0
